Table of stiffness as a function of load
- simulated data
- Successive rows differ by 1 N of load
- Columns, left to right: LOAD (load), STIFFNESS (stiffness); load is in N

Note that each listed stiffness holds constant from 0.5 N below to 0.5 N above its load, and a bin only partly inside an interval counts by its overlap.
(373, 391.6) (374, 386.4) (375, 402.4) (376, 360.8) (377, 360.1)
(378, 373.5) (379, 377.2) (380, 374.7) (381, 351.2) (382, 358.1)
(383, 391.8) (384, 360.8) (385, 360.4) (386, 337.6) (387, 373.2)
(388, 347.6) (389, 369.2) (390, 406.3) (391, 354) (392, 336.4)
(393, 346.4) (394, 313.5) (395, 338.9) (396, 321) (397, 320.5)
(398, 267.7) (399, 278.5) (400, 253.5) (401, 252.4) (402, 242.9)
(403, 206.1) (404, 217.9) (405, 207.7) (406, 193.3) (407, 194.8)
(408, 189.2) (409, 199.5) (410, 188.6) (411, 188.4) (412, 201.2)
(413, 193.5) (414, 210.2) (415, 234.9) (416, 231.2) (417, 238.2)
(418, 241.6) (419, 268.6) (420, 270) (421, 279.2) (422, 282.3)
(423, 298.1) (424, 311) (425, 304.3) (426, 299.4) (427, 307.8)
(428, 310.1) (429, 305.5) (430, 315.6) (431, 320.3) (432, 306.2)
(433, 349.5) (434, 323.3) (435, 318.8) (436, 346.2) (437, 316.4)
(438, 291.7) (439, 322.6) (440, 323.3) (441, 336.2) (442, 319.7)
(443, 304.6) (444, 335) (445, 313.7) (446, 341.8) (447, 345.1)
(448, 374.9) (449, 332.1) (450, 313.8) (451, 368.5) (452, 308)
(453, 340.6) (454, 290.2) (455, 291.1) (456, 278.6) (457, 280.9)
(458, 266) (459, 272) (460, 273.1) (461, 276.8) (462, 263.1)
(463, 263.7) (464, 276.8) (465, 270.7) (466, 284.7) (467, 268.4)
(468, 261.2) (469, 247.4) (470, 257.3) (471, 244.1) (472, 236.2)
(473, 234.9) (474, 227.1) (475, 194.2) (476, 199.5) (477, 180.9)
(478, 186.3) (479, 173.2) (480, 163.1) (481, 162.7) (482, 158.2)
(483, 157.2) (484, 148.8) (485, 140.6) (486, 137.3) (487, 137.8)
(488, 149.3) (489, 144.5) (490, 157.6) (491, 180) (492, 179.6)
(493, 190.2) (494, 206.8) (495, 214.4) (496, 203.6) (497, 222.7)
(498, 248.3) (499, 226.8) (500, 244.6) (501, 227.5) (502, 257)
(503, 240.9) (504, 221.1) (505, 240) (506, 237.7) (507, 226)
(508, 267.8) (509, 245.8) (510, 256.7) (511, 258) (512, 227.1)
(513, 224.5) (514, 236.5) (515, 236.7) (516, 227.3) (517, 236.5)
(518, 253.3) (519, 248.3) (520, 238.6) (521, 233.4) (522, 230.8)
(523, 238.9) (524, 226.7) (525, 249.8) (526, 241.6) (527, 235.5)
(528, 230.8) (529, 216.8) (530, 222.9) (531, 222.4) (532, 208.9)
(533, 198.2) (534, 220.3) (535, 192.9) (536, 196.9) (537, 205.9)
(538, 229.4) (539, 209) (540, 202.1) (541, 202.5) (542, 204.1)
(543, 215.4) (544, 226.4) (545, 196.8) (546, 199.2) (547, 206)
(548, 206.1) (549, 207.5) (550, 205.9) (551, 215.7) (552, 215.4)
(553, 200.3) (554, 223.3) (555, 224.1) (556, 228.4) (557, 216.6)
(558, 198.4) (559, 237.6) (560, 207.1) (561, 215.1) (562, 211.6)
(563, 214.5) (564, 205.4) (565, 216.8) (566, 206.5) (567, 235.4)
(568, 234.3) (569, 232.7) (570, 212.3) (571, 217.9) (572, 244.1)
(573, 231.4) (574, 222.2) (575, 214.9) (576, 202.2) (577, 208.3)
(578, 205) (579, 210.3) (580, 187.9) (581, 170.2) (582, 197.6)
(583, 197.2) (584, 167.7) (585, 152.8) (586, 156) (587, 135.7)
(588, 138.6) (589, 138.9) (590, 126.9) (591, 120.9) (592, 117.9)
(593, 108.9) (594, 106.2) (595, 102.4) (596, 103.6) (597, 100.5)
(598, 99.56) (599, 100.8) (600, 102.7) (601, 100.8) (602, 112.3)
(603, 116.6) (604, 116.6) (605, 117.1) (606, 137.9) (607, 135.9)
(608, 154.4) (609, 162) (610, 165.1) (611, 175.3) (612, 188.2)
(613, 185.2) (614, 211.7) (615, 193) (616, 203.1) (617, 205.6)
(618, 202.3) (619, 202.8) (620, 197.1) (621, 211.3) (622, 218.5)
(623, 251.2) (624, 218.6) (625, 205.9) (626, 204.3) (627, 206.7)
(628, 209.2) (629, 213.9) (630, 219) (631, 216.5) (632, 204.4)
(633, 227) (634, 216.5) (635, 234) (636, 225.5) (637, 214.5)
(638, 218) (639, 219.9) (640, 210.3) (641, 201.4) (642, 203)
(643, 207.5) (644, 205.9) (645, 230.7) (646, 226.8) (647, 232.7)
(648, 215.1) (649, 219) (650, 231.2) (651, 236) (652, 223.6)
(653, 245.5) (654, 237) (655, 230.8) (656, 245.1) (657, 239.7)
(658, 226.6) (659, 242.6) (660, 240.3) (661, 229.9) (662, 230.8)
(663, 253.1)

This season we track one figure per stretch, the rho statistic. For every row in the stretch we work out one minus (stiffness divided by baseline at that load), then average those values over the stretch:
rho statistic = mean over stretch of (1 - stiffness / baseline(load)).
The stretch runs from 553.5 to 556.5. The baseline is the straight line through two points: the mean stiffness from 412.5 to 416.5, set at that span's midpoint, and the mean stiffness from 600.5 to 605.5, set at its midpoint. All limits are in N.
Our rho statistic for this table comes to -0.62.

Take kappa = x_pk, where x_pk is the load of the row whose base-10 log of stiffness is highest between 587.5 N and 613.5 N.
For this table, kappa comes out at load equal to 612 N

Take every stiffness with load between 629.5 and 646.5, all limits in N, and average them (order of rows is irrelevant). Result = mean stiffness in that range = 217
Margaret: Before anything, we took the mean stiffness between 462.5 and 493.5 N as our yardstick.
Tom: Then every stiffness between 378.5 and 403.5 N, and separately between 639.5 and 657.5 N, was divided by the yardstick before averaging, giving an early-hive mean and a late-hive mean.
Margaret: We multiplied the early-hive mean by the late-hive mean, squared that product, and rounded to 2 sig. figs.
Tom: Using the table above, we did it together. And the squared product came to 3.4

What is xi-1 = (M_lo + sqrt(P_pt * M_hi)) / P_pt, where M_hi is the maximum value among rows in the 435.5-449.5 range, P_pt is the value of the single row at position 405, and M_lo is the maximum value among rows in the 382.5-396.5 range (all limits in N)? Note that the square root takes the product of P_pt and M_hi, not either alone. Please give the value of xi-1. 3.3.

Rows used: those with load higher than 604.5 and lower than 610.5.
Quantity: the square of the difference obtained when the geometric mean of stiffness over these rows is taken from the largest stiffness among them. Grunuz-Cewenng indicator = 429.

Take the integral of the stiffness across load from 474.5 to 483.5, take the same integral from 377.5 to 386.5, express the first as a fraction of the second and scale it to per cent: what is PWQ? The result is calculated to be 48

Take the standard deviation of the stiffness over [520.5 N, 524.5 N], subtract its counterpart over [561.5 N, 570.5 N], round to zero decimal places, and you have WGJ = -7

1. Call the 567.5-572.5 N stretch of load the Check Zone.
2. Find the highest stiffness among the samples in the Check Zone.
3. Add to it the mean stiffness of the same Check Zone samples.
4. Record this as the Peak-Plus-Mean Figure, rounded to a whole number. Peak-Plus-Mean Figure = 472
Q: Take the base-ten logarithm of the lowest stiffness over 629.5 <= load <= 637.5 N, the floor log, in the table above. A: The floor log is 2.31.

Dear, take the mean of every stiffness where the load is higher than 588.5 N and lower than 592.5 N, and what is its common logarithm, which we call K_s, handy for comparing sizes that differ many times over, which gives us 2.10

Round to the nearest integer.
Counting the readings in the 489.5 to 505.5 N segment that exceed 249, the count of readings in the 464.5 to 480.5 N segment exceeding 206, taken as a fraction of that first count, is 10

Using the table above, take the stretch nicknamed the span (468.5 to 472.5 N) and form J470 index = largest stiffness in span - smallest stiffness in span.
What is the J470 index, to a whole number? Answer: 21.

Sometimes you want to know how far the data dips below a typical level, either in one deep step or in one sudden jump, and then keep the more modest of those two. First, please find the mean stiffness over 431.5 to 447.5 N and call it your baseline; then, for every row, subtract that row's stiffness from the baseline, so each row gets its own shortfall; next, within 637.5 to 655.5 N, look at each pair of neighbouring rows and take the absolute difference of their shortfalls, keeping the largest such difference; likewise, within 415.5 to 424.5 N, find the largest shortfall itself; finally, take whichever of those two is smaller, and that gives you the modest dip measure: 24.8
